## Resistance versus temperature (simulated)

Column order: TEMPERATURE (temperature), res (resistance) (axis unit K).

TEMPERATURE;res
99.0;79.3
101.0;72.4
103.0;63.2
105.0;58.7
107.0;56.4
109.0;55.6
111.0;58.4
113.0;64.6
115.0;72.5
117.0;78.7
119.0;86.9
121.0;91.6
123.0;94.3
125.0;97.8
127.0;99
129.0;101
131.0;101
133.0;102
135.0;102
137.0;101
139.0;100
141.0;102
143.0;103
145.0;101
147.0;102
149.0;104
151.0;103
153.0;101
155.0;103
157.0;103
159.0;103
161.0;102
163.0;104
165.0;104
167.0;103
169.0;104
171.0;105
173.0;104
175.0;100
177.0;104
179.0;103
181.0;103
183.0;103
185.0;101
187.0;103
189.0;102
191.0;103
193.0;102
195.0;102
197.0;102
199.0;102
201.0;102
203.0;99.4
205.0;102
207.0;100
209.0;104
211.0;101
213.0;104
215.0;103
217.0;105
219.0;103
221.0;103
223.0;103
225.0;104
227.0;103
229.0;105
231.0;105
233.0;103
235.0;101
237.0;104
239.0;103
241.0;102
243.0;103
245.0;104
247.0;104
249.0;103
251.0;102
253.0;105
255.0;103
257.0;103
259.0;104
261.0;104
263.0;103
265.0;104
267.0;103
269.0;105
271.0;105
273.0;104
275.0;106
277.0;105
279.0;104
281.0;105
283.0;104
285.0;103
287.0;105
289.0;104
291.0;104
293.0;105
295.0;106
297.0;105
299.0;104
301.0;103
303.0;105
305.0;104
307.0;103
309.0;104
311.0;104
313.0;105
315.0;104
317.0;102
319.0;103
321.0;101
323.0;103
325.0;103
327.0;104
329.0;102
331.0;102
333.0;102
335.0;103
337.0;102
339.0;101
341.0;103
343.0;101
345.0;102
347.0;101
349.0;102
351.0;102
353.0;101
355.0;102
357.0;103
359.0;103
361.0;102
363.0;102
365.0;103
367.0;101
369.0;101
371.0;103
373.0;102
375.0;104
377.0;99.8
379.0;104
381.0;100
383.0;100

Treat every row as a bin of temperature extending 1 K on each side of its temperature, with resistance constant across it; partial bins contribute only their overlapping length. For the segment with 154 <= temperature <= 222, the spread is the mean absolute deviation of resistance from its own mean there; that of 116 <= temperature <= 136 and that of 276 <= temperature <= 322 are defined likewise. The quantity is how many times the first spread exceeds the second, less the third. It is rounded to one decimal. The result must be -0.6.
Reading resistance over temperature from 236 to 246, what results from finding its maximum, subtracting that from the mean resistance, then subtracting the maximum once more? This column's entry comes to -105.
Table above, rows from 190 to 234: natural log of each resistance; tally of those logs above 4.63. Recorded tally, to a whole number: 13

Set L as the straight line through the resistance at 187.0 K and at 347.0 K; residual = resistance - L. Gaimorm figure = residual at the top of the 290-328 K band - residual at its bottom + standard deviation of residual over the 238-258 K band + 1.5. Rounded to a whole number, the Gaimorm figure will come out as 3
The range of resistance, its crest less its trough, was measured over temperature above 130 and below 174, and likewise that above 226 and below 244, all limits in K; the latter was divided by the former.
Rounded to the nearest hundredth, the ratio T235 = 0.80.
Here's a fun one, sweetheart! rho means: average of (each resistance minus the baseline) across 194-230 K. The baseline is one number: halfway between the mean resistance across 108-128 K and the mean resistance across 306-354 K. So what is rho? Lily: 11.4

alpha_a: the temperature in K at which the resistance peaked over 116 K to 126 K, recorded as 125.0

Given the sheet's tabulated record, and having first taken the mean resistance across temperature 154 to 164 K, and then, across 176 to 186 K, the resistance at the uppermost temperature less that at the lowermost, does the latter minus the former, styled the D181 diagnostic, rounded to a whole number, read -106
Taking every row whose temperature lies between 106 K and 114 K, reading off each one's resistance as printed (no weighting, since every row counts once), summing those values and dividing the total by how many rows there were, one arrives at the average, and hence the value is 59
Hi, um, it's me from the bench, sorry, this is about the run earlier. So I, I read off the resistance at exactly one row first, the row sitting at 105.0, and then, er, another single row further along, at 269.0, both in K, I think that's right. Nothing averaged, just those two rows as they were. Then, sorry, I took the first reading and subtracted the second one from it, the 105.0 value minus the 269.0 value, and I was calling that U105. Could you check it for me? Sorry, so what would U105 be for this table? -46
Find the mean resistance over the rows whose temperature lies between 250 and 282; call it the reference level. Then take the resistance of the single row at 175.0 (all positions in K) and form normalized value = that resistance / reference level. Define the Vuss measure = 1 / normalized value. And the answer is 1.04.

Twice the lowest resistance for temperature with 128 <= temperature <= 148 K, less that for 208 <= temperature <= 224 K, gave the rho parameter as 99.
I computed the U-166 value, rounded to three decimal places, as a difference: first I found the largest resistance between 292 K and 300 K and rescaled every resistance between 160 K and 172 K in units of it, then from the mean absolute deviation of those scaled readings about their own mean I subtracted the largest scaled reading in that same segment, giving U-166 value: -0.983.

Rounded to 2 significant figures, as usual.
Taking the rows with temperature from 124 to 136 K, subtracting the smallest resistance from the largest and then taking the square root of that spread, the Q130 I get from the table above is 2.0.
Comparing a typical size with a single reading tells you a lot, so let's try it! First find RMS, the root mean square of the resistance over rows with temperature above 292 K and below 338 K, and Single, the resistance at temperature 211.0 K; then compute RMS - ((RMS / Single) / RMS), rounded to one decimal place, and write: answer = 103.4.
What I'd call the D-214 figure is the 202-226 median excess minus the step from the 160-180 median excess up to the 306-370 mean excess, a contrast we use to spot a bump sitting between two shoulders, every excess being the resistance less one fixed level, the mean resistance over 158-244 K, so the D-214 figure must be 1.8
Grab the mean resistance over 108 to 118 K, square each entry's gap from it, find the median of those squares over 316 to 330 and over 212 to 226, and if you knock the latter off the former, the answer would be 0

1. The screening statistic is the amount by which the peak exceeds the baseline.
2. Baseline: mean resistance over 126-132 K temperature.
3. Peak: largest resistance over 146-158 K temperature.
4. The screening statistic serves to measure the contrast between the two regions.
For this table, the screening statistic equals 3.7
